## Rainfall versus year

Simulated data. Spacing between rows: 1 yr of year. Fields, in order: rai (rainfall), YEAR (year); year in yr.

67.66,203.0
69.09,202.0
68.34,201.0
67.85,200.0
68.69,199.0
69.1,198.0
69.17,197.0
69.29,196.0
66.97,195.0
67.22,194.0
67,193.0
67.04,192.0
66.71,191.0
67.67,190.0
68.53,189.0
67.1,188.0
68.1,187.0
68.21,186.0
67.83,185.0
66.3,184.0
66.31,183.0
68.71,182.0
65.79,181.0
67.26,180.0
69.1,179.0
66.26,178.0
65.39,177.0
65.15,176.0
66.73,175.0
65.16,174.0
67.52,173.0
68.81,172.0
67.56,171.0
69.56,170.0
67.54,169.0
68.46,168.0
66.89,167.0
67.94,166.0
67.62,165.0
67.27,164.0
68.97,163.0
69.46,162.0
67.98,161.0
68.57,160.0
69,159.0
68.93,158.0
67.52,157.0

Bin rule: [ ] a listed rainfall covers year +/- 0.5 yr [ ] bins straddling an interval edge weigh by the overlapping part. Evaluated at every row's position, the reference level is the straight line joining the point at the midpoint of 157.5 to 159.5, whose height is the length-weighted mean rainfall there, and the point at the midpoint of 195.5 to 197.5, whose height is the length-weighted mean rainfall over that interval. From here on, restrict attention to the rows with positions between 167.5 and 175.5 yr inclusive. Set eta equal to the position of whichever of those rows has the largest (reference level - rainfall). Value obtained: 174.0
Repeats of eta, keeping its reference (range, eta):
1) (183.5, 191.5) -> 184.0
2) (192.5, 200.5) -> 195.0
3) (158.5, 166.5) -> 164.0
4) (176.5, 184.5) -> 177.0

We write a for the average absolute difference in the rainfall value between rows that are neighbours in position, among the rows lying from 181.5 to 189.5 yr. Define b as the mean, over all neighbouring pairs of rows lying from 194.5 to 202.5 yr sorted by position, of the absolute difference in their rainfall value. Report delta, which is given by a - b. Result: 0.3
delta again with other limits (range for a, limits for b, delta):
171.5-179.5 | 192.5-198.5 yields 0.9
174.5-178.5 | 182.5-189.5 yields 0.2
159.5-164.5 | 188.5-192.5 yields 0.3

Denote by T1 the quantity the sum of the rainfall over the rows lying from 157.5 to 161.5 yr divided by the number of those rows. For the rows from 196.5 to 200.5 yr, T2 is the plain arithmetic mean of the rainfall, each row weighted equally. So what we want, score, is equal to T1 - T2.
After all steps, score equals -0.1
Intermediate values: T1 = 68.6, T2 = 68.7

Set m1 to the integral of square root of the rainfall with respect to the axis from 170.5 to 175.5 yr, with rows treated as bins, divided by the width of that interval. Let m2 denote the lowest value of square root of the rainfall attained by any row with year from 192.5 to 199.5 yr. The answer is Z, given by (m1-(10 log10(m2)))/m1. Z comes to -0.114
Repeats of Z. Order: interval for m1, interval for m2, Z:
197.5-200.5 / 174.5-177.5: -0.095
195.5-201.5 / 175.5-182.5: -0.094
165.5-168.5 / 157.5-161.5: -0.113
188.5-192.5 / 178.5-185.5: -0.107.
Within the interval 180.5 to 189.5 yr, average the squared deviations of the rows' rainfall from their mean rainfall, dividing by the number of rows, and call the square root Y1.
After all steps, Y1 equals 1.0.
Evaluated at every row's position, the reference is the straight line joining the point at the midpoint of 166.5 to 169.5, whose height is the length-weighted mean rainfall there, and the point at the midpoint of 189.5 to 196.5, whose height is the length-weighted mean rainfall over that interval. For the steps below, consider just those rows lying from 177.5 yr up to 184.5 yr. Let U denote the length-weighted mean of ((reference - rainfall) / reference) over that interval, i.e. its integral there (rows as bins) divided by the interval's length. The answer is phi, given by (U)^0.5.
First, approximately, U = 0.006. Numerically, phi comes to 0.08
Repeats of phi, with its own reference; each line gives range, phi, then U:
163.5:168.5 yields 0.01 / 0.000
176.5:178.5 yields 0.16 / 0.026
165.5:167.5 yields 0.06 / 0.003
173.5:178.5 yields 0.16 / 0.027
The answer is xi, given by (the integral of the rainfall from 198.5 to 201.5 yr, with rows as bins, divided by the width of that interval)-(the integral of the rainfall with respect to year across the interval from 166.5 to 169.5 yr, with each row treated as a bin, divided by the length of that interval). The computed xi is 0.7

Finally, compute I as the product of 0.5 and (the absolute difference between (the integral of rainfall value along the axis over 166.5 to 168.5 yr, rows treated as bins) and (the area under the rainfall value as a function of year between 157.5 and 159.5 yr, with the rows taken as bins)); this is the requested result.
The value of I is 1.3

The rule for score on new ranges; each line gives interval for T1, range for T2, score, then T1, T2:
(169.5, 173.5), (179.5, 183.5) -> 1.3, 68.4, 67.0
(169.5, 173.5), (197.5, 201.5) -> -0.1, 68.4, 68.5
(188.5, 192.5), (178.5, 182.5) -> -0.2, 67.5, 67.7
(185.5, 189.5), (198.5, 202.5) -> -0.5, 68.0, 68.5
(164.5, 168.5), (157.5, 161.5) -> -0.9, 67.7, 68.6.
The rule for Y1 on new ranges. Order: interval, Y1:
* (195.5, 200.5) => 0.5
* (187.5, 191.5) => 0.7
